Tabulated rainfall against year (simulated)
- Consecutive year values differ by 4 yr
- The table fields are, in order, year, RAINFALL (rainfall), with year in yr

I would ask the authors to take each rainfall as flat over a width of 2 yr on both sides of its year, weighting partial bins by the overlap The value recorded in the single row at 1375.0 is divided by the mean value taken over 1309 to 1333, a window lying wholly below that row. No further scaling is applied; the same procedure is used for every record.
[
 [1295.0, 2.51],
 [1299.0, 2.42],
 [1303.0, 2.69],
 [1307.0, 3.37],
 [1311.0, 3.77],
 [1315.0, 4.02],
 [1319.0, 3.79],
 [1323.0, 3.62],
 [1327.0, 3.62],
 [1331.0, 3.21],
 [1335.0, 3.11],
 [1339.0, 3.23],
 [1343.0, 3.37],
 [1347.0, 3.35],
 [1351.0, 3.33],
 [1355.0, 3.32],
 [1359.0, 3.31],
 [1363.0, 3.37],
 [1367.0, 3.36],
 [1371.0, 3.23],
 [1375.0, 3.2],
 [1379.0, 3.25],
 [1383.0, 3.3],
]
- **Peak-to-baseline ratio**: 0.87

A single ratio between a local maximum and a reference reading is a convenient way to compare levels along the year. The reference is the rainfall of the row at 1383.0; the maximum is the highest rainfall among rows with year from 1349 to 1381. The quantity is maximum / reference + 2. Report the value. 3.02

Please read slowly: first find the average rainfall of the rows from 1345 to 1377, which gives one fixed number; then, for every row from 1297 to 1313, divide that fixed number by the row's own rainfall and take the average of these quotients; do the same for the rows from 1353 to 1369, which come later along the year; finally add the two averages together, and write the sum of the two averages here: 2.10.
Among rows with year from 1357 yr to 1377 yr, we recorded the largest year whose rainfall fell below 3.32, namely 1375.0 yr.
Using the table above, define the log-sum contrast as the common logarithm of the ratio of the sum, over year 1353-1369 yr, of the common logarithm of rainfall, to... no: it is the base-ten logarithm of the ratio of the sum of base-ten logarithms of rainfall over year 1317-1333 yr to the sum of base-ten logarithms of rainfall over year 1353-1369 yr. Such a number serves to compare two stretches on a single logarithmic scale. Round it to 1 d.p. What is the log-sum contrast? 0.0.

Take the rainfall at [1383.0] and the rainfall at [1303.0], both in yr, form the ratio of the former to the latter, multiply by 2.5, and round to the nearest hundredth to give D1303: 3.07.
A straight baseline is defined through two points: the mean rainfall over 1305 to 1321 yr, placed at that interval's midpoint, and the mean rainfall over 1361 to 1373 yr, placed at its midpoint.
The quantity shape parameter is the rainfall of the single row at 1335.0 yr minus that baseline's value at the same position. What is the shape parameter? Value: -0.46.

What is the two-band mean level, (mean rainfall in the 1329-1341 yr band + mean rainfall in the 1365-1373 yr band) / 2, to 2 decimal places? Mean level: 3.24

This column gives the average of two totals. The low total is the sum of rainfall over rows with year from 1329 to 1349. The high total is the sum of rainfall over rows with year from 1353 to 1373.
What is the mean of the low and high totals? 16.4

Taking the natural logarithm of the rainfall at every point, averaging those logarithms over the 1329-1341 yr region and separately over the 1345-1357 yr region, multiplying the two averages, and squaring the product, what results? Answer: 1.9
